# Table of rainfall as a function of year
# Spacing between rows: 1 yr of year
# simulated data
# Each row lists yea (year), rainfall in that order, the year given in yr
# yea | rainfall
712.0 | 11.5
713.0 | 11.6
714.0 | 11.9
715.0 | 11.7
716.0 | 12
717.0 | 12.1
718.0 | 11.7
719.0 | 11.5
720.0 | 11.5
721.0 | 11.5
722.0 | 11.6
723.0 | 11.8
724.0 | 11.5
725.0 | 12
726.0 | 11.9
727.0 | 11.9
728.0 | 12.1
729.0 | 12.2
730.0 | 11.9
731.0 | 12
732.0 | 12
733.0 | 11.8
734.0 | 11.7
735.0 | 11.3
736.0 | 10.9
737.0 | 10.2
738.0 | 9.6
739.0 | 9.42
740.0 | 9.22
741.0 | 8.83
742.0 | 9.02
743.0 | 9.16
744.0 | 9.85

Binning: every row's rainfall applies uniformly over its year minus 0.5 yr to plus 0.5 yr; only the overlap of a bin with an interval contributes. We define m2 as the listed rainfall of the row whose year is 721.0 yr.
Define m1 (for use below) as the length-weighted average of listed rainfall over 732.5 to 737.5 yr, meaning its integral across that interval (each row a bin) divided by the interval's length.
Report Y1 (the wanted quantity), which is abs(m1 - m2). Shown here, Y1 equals 0.32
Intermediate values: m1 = 11.2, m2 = 11.5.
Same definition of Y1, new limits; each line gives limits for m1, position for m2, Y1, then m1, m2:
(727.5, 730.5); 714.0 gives 0.17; 12.1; 11.9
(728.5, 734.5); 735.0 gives 0.63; 11.9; 11.3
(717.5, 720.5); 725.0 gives 0.43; 11.6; 12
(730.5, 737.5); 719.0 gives 0.09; 11.4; 11.5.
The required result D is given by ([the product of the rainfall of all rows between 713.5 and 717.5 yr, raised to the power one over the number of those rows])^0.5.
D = 3.45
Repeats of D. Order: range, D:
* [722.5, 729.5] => 3.45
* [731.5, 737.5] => 3.36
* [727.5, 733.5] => 3.46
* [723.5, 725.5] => 3.43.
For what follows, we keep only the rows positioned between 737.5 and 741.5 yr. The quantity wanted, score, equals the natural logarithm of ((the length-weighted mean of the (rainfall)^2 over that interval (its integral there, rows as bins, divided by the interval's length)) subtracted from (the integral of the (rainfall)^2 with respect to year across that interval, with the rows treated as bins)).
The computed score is 5.55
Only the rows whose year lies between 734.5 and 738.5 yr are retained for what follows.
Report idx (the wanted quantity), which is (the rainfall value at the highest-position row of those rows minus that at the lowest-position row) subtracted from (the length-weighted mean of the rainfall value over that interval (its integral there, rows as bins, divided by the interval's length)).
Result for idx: 12.2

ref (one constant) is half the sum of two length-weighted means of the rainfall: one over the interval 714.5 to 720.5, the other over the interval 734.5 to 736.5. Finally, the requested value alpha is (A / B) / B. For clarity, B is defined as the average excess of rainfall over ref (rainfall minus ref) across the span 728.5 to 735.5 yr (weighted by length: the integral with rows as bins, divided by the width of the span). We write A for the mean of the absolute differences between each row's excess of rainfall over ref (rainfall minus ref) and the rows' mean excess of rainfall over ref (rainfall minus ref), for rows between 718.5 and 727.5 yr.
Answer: 1.1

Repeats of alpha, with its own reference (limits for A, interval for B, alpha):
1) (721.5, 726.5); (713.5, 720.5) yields 1.4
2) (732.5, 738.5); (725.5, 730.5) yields 2.1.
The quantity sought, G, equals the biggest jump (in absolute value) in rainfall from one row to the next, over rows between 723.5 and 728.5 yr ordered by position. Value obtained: 0.50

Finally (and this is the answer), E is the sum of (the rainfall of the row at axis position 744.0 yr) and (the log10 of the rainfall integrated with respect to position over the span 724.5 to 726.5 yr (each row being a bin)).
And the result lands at 12.0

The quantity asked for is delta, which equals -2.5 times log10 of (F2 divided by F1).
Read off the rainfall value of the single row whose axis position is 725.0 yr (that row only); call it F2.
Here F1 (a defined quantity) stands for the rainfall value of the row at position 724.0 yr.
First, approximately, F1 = 11.5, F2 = 12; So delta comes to -0.05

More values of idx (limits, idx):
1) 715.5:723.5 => 11.9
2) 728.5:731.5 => 12.2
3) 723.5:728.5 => 11.3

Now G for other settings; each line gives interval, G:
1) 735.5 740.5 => 0.70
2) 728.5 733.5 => 0.30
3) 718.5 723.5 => 0.20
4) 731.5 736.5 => 0.40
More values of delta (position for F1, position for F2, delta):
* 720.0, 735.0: 0.02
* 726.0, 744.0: 0.21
